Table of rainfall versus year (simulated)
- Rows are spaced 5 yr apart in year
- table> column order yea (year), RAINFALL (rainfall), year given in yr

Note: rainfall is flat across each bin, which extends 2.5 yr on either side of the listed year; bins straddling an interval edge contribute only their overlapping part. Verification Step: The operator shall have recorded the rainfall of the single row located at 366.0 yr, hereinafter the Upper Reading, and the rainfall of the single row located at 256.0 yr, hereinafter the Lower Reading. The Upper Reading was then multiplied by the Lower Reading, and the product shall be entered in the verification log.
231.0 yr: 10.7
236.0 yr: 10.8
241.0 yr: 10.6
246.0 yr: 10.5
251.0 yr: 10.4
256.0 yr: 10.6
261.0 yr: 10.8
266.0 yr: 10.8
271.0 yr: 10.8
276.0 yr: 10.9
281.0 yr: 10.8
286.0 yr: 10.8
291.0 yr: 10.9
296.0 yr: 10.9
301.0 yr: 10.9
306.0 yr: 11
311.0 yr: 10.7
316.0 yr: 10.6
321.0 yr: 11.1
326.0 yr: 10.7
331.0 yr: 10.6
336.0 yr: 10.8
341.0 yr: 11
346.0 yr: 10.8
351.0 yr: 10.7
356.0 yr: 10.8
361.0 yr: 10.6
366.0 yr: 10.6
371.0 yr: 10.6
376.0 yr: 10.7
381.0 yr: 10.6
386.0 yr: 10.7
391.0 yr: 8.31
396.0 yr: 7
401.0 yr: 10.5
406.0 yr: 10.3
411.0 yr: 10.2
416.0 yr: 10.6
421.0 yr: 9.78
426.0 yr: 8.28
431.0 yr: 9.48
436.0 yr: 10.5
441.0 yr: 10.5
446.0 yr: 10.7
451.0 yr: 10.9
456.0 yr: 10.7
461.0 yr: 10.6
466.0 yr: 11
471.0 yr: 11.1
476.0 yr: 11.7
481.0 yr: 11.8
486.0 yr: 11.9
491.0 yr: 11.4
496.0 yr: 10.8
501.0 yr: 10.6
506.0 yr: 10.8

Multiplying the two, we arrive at 112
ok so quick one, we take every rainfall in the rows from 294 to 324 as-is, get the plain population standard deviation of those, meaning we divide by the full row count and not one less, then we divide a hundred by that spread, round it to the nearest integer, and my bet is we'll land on 588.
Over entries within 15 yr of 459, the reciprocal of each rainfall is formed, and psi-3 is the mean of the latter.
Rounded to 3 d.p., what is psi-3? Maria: 0.092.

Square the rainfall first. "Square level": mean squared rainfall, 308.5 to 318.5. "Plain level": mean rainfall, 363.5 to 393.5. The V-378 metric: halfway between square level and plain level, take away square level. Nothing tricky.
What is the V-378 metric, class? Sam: -51.6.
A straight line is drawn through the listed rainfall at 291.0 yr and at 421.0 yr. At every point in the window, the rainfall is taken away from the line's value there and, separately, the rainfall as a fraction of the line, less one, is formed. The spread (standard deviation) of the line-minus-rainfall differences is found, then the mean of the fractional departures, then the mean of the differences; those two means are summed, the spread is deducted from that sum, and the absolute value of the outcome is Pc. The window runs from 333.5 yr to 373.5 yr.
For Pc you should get 0.42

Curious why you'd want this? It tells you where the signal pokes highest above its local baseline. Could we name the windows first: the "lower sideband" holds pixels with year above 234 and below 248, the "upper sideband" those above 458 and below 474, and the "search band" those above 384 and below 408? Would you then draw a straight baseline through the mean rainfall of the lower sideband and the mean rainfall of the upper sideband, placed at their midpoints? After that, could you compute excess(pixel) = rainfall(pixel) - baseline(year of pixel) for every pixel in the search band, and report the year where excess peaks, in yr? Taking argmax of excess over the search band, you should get 386.0 yr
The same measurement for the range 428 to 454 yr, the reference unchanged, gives 451.0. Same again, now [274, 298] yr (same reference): 276.0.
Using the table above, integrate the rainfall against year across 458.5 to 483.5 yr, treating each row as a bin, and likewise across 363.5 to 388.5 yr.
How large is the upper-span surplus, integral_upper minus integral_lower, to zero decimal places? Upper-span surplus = 15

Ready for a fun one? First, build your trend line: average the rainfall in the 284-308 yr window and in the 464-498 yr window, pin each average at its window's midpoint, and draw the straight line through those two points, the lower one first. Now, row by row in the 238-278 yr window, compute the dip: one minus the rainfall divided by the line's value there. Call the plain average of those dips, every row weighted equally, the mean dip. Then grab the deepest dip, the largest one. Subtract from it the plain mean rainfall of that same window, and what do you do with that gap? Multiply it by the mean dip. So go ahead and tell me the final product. -0.12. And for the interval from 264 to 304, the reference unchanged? -0.02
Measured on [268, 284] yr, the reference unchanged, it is -0.01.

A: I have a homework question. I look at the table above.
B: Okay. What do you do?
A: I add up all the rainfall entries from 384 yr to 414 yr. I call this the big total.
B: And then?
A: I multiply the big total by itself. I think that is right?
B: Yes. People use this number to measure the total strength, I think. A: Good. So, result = 3250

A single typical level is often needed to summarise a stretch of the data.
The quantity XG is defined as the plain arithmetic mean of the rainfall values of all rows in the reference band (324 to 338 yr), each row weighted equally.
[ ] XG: 10.7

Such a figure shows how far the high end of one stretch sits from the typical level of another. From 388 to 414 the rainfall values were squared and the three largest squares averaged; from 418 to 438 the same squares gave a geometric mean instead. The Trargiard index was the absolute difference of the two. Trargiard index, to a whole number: 17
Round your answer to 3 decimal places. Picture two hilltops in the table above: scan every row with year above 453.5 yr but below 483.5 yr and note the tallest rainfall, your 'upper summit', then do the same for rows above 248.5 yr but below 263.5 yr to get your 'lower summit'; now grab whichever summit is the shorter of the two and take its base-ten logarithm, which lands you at 1.033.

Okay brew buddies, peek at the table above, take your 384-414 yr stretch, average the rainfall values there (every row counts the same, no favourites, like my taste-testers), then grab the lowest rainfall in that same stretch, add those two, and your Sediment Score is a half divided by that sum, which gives 0.0303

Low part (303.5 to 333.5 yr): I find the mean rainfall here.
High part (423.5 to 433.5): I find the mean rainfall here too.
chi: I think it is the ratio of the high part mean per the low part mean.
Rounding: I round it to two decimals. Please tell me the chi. 0.82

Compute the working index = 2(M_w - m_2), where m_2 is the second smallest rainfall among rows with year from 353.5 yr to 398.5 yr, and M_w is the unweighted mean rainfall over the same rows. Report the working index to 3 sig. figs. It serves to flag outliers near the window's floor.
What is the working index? 3.36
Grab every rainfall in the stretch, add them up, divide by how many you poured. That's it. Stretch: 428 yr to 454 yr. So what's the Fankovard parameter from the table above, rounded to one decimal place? 10.4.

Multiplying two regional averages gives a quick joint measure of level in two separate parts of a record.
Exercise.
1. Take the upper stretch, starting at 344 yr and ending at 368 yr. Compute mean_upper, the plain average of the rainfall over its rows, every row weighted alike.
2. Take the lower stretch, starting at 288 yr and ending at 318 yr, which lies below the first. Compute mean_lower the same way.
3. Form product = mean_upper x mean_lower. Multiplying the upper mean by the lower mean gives 116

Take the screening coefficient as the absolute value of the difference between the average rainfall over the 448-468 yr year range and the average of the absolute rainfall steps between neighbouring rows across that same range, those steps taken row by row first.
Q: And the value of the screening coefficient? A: 10.6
